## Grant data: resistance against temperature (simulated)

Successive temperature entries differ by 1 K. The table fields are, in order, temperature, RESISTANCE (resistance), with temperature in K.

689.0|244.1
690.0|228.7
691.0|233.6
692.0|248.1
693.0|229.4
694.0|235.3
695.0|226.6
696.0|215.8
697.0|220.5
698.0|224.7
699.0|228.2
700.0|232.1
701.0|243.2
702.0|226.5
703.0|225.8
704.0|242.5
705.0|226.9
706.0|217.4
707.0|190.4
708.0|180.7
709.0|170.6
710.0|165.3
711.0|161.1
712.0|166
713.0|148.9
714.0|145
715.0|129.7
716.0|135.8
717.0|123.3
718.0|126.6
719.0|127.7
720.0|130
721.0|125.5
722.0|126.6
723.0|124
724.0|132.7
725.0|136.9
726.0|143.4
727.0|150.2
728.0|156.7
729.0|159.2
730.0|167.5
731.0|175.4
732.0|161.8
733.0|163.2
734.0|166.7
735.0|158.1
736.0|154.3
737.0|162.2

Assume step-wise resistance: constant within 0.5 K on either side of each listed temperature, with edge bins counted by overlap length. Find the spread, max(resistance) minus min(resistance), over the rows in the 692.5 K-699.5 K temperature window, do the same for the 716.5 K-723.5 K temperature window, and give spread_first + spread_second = 26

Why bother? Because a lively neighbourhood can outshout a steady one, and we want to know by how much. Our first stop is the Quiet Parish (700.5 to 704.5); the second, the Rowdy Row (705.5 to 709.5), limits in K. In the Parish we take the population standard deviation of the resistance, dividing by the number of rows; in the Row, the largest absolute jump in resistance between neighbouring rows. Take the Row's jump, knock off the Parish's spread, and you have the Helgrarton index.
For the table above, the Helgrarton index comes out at 19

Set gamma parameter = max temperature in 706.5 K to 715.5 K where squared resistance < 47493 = 715.0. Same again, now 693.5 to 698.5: 696.0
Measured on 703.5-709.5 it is 709.0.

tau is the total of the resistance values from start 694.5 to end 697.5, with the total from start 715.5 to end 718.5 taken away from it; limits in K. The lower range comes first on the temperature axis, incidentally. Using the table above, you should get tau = 277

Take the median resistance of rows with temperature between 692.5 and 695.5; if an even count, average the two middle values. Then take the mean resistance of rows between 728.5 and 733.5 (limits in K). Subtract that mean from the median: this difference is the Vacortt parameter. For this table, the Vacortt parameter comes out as 64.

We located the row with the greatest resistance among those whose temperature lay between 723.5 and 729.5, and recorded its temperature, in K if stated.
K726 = 729.0 K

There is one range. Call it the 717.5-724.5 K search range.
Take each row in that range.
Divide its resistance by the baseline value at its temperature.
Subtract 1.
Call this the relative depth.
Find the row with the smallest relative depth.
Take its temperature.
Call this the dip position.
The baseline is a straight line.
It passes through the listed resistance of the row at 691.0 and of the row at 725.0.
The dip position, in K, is 718.0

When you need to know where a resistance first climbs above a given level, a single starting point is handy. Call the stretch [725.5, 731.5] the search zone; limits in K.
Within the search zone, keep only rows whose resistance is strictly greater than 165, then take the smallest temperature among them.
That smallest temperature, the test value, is 730.0 K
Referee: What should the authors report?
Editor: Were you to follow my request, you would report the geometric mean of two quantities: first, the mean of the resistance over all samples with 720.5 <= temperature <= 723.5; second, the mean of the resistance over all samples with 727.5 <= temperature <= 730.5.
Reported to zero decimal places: 142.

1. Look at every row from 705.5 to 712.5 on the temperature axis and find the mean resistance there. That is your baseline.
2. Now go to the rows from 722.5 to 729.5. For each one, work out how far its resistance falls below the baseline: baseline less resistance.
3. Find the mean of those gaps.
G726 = 35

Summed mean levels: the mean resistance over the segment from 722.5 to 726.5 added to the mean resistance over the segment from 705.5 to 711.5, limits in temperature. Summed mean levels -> 315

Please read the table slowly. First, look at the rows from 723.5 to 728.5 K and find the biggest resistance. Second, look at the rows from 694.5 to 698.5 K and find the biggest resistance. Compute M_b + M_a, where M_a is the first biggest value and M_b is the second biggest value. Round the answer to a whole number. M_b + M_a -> 383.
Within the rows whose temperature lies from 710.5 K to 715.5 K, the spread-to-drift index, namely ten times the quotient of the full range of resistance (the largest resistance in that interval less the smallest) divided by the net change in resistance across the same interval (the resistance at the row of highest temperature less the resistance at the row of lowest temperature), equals -12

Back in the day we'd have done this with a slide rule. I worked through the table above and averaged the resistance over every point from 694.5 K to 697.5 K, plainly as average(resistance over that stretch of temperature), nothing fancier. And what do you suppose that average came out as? 221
